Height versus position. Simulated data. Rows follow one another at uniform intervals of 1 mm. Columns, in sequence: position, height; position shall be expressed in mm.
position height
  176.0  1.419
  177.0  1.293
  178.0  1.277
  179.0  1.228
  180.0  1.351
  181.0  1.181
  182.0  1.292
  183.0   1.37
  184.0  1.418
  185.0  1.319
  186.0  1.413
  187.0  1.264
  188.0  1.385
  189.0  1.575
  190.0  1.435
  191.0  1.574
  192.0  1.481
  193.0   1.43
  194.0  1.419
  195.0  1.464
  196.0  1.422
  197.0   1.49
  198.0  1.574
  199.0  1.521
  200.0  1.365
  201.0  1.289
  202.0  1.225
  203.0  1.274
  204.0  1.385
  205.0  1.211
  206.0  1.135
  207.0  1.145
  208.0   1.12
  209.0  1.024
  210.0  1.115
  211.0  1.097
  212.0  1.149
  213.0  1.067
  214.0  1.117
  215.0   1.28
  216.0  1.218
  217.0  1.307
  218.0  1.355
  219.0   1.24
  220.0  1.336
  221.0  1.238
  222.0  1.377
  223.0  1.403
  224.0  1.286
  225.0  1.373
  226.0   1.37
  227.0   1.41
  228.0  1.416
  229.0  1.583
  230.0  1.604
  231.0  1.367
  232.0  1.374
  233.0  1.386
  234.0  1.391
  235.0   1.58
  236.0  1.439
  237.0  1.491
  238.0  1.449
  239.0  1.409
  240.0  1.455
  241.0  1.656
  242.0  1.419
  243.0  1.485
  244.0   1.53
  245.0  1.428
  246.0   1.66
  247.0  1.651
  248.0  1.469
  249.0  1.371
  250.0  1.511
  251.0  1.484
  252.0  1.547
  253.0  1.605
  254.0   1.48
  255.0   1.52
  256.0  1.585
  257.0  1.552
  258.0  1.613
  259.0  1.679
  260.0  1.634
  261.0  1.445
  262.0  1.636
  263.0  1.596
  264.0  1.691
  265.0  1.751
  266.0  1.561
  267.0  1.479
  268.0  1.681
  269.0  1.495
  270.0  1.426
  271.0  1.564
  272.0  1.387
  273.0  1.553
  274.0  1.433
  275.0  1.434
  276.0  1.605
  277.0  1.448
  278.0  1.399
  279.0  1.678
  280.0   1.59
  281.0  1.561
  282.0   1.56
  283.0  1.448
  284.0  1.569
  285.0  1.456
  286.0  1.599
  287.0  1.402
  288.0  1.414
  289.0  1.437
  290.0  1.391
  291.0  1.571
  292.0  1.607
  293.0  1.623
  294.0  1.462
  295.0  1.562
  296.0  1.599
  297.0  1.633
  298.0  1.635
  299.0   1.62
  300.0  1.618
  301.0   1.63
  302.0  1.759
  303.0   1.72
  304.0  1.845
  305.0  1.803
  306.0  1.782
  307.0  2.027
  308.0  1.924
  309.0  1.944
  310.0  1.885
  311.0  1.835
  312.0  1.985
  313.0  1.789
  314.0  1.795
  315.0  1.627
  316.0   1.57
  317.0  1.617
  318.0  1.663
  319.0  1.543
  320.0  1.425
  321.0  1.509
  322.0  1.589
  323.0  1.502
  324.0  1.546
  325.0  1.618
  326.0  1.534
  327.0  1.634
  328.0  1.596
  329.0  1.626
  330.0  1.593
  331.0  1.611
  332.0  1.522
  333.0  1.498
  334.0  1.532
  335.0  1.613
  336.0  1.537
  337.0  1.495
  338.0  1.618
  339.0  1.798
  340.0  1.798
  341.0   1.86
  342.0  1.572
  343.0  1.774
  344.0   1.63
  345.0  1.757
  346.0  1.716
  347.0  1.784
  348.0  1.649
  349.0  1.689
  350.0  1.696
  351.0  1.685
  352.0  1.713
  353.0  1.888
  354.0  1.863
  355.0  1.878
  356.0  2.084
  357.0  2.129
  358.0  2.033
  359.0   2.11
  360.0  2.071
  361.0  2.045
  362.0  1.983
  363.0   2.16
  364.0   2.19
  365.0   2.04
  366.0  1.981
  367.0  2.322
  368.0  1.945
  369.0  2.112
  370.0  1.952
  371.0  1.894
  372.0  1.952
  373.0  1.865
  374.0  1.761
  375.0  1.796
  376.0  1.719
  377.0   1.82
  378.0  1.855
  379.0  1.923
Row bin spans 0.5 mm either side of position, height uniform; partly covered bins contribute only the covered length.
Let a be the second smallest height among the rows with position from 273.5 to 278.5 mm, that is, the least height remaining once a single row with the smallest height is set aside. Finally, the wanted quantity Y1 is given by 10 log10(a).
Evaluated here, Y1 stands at 1.56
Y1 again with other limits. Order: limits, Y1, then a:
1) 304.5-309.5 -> 2.56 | 1.803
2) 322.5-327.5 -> 1.86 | 1.534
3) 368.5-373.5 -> 2.77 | 1.894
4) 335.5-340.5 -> 1.87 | 1.537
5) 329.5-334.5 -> 1.82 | 1.522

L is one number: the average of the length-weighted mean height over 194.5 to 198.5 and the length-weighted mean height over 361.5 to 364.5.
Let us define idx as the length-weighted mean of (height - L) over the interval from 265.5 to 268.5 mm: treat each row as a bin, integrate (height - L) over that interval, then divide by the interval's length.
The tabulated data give -0.23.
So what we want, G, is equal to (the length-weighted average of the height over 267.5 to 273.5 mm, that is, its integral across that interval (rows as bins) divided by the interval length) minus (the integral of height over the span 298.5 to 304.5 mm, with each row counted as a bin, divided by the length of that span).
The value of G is -0.2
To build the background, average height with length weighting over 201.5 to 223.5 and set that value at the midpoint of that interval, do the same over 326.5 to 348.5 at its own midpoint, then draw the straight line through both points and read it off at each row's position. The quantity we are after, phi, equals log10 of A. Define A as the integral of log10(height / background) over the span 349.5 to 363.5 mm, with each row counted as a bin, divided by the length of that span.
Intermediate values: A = 0.056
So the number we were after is -1.25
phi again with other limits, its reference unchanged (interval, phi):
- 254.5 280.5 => -1.37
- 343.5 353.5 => -2.04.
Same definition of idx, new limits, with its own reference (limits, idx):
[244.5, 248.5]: -0.25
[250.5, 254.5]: -0.27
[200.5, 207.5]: -0.56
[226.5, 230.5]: -0.30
